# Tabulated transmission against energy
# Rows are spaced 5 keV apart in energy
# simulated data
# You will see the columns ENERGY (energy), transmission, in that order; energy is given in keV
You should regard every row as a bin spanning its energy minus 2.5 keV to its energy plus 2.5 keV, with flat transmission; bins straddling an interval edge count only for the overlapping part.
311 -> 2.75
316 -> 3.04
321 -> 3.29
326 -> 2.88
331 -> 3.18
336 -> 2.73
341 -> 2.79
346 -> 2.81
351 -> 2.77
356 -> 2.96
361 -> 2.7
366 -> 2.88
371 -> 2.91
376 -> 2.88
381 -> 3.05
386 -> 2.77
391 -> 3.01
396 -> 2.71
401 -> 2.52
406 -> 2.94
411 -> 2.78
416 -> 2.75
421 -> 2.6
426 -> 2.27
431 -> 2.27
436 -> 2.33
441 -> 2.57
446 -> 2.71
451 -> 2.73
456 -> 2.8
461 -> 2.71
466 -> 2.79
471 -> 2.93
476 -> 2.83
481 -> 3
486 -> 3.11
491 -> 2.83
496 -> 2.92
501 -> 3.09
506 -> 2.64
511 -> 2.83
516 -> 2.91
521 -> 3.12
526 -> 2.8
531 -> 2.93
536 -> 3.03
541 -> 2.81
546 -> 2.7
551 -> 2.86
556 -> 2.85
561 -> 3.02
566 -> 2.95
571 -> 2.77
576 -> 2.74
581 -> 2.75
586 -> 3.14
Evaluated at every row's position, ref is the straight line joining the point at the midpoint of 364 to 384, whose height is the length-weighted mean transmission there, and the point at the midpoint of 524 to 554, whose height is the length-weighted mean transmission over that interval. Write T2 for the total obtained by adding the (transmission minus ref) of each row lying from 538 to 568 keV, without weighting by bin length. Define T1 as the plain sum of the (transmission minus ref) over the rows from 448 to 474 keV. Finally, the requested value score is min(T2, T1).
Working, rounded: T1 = -0.49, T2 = 0.1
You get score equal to -0.49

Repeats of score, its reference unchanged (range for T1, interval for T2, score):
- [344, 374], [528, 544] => -0.57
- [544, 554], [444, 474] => -0.67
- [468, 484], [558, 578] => 0.11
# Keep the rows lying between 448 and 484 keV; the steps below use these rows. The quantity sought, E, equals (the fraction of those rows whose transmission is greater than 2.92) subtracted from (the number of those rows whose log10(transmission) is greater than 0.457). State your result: 1.7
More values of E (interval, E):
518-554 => 2.6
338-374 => 2.9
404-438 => 0.9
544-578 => 1.7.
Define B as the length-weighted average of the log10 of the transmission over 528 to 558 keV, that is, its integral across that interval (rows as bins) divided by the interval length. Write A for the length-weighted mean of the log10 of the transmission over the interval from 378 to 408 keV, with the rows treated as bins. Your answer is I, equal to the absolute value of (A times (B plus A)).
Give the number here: 0.410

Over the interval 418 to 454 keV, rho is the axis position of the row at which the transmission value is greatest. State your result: 451 keV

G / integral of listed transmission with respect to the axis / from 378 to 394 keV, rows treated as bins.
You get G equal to 47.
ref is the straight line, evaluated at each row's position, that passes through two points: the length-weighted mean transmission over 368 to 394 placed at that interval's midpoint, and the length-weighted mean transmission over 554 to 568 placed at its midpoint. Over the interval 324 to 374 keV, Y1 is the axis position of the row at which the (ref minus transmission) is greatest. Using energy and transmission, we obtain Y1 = 361 keV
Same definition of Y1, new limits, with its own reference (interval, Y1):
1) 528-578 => 546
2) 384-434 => 431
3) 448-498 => 461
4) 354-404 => 401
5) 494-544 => 506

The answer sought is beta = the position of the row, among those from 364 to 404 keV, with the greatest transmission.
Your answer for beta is 381 keV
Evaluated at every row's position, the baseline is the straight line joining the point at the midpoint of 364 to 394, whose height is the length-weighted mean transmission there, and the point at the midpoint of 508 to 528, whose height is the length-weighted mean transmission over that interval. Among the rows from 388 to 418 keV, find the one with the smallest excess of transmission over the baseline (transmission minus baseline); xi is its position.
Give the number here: 401 keV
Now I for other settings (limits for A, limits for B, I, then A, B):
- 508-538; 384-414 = 0.425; 0.4666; 0.445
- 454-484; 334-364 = 0.409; 0.4543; 0.446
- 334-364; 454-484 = 0.402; 0.4463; 0.454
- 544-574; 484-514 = 0.418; 0.4559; 0.462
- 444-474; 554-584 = 0.399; 0.4439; 0.455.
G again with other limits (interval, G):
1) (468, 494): 76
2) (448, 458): 28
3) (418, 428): 25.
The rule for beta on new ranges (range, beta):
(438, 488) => 486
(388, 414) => 391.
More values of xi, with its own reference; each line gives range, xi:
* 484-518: 506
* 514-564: 546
